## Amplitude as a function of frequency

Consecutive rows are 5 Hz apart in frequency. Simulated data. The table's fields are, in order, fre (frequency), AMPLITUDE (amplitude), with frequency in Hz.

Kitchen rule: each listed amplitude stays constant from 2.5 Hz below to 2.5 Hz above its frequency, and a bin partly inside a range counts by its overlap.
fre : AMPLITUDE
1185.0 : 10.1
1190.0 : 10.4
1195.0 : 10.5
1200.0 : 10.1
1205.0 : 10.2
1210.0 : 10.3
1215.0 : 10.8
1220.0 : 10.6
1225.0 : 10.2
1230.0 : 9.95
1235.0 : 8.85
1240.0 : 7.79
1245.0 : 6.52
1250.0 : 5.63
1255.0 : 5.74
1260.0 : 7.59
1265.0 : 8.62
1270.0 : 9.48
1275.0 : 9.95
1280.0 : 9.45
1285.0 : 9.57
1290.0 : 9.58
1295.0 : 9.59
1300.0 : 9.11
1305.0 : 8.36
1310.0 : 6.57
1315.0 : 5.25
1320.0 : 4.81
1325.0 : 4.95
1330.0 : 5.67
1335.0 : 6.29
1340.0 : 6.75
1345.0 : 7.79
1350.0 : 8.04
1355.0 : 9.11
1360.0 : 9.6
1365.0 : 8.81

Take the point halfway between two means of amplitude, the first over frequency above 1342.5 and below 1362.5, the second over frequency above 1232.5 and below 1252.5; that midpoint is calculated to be 7.92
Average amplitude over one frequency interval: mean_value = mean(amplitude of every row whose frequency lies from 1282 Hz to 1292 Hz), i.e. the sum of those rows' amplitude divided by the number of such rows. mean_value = 10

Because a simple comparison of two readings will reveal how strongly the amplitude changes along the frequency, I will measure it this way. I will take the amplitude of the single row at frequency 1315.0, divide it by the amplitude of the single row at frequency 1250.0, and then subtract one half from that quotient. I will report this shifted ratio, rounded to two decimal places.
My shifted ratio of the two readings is 0.43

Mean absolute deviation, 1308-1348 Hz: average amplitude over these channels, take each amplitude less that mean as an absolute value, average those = 0.8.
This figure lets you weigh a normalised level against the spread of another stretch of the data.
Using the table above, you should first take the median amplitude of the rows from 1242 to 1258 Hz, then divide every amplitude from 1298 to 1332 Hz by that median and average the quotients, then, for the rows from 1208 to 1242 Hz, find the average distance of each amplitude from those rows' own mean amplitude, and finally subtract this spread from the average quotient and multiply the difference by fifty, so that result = 14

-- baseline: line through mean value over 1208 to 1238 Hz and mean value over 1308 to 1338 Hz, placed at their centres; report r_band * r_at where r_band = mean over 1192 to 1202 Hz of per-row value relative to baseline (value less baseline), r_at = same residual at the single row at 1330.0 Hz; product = -0.4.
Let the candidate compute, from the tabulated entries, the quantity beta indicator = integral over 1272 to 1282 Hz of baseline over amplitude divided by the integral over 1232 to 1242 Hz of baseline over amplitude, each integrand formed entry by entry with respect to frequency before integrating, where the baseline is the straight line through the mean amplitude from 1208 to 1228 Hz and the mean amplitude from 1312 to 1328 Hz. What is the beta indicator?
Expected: 0.7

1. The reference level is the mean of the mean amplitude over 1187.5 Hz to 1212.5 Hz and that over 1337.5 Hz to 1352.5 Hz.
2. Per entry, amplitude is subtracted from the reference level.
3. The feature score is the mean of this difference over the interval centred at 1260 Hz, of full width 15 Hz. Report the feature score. 1.6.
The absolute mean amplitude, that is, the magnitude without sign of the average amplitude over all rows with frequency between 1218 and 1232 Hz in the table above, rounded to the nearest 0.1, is 10.2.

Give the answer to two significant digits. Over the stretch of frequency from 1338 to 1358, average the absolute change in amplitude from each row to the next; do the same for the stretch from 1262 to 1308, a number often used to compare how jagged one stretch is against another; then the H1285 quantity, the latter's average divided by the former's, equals 0.51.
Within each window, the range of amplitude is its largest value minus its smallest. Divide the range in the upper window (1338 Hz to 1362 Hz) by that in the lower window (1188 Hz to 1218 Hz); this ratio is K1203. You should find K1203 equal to 4.1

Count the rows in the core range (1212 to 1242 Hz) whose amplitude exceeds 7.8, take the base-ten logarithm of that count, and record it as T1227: 0.70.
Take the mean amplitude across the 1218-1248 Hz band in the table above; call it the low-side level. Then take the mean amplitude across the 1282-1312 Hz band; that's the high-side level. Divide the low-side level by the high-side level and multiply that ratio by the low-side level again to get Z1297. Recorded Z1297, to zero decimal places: 9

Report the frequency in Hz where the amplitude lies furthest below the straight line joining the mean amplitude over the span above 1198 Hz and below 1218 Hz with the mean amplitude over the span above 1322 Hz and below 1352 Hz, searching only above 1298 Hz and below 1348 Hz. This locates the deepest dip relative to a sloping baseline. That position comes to 1320.0 Hz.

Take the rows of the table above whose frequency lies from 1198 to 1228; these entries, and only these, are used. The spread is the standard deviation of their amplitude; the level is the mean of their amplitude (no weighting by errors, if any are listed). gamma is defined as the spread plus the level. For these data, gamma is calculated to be 10.6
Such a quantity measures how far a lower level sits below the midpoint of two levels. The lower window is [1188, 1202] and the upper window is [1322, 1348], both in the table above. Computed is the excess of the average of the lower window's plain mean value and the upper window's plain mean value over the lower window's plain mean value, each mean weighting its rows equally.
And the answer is -2.02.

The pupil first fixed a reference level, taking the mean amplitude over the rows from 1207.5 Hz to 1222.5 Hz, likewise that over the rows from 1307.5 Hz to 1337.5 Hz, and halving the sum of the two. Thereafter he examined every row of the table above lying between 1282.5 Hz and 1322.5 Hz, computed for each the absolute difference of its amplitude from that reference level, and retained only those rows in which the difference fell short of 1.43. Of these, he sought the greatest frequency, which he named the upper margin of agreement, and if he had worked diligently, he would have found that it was 1305.0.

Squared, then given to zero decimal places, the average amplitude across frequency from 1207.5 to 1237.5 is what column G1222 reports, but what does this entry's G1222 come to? 102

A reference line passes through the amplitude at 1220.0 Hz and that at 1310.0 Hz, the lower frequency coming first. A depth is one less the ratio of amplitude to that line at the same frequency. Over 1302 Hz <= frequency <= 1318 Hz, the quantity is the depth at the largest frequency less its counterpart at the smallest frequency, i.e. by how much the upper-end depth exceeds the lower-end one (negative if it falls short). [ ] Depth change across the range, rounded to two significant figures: 0.40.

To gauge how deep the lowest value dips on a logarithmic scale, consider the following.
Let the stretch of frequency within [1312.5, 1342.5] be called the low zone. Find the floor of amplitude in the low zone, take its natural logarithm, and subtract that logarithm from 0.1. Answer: -1.5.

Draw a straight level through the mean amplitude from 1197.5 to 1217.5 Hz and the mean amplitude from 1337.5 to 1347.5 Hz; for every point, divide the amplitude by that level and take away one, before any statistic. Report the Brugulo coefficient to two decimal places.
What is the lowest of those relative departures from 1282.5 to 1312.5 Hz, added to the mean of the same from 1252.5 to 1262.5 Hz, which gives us -0.46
